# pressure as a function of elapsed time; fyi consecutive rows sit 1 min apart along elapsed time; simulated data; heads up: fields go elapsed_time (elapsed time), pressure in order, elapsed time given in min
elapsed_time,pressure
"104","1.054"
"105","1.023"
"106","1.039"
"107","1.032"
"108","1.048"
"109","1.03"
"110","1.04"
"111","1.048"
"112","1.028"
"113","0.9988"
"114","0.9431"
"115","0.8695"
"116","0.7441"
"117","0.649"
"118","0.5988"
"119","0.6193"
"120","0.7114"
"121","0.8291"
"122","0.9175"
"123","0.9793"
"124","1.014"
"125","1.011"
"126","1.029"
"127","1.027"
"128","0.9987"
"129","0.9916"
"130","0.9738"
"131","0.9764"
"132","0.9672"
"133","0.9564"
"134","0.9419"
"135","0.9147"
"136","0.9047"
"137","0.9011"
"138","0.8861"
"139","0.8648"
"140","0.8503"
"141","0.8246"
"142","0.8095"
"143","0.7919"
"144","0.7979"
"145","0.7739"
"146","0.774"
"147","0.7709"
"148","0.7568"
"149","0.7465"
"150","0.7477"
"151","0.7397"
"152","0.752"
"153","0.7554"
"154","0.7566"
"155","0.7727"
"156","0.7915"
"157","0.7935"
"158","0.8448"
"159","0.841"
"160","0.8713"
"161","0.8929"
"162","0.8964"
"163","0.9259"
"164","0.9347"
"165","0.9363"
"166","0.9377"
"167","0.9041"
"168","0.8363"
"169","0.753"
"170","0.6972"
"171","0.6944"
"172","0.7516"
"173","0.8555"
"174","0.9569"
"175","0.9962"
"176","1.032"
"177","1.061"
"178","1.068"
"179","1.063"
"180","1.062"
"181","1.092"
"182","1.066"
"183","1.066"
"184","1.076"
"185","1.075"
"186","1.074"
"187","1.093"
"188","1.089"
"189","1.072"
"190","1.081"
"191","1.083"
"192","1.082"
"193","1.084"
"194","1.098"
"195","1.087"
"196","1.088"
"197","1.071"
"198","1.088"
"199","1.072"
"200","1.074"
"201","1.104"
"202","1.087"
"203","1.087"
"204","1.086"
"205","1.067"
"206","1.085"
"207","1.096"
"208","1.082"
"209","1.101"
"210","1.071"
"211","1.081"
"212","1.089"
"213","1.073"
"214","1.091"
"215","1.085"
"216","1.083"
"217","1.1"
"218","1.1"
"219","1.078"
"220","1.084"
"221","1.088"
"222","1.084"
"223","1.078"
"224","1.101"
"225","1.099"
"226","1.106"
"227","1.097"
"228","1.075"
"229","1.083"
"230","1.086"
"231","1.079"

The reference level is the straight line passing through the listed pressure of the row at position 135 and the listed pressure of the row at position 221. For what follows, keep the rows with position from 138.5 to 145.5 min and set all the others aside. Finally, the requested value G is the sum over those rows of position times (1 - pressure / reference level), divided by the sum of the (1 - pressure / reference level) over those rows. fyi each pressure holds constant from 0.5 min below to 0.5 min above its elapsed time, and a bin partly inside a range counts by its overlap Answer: 142.6 min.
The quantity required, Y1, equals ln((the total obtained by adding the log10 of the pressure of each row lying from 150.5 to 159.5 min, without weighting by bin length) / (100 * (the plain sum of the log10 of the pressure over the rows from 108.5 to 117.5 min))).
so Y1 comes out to -3.6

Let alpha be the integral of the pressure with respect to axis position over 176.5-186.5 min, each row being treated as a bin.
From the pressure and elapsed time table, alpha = 10.7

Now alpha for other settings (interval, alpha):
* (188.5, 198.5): 10.8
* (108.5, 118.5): 8.9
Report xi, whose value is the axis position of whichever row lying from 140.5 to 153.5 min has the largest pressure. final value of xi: 141 min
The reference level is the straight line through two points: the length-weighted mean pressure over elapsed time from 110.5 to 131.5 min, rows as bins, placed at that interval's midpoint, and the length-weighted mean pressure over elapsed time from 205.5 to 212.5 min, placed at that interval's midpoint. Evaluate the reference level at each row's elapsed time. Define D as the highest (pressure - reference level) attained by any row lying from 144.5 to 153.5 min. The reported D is -0.18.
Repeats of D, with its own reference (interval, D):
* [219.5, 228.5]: -0.02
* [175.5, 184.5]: 0.06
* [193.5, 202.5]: 0.04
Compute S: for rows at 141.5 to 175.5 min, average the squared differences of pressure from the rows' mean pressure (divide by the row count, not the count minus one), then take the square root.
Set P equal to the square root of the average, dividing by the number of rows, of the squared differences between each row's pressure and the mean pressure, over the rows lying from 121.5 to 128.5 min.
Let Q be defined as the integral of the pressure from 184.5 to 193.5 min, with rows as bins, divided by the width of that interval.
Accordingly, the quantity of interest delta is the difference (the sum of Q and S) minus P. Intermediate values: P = 0.04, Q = 1.08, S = 0.0787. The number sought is 1.12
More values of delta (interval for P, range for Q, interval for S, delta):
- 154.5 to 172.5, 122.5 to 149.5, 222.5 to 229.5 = 0.83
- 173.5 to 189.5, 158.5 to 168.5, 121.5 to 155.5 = 0.96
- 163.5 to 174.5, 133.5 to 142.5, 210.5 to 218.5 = 0.79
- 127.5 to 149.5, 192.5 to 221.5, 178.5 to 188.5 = 1.01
